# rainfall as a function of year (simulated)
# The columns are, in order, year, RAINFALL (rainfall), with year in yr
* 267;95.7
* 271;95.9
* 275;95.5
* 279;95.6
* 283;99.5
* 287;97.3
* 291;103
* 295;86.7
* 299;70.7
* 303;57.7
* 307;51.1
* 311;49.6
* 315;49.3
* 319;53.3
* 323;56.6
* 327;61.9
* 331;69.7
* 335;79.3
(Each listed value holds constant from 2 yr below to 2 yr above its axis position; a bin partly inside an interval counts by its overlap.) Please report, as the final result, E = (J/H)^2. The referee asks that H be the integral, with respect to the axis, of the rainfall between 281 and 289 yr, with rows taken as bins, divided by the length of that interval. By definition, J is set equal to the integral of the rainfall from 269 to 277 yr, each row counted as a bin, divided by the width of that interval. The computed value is 0.9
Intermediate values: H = 98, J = 96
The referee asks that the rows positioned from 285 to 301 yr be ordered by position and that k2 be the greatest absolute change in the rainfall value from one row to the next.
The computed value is 16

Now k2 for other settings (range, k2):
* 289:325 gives 16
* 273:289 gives 4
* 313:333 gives 8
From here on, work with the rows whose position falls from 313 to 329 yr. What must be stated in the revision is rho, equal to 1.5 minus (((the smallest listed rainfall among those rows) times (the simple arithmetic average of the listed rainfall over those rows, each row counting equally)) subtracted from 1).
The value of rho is 2726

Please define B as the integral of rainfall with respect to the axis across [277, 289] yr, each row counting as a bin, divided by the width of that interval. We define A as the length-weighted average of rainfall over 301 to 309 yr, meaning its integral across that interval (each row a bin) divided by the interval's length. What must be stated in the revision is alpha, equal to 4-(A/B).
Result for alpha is 3.44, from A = 54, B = 97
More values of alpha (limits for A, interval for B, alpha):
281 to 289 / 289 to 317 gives 2.53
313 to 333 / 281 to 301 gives 3.36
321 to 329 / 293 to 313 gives 3.06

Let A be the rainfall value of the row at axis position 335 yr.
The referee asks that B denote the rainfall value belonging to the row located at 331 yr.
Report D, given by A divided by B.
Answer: 1.14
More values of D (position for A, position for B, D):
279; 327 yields 1.54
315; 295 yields 0.57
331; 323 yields 1.23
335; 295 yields 0.91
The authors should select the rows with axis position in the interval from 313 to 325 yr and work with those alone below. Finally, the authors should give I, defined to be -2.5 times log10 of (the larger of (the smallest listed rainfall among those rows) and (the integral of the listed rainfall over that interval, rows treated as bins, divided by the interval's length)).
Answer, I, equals -4.31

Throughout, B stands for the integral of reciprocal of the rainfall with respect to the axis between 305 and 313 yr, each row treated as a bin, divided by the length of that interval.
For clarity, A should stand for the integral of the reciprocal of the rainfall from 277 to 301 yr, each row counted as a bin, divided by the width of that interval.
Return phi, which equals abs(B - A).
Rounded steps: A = 0.011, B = 0.0199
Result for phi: 0.0088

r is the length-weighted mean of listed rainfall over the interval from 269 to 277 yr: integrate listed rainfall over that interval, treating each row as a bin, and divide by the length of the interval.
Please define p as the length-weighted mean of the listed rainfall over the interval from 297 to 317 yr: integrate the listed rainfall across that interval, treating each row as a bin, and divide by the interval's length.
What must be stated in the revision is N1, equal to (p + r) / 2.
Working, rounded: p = 56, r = 96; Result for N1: 76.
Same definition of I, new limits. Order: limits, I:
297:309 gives -4.44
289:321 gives -4.54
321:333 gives -4.49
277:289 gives -4.97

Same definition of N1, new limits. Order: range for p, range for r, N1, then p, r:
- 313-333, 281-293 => 79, 58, 100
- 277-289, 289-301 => 92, 97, 87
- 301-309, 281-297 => 76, 54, 97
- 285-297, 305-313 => 73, 96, 50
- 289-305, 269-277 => 88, 80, 96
